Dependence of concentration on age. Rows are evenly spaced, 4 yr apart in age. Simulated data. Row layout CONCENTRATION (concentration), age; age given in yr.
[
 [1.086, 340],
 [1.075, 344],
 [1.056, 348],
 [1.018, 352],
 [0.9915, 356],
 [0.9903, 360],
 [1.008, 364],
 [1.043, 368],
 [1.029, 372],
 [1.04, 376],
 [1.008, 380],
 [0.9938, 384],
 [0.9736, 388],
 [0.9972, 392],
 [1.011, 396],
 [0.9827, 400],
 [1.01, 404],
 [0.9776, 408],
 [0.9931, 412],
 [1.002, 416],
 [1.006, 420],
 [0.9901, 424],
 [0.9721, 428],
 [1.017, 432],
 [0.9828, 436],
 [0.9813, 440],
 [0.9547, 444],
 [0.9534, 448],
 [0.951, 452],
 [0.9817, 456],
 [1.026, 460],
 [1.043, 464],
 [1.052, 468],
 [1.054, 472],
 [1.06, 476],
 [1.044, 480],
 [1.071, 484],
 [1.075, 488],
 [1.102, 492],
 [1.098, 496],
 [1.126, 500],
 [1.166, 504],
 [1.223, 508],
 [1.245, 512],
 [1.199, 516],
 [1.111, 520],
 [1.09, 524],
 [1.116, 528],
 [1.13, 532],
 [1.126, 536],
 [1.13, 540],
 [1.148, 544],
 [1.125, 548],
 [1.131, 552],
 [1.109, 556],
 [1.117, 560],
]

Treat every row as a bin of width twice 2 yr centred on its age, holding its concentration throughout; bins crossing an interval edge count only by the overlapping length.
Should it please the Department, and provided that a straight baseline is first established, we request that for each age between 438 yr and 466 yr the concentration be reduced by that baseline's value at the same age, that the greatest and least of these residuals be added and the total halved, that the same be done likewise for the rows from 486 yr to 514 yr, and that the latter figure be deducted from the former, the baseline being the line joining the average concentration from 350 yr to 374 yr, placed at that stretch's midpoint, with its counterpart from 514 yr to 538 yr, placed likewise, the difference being -0.13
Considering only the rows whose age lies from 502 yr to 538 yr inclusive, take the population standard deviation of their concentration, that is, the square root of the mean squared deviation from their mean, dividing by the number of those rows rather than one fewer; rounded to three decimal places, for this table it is 0.052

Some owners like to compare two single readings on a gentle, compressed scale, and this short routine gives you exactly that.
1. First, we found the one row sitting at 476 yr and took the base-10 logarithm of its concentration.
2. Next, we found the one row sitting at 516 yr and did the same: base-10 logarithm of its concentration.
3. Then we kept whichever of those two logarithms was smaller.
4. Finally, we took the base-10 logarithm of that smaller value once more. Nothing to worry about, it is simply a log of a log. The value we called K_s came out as -1.60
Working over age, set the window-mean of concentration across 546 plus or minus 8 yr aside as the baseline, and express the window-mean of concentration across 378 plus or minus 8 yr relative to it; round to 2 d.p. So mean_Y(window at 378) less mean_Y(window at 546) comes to -0.12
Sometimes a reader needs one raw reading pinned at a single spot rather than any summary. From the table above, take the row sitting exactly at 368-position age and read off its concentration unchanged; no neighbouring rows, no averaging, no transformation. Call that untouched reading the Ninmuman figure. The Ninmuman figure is 1.043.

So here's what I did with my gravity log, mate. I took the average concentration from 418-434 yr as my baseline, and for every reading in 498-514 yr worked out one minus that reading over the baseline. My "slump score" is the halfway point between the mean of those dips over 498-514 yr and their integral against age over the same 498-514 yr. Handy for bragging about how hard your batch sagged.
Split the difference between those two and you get -1.7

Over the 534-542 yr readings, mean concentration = 1.13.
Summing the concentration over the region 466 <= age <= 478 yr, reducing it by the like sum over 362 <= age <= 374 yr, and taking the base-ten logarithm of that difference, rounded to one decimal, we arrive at -1.1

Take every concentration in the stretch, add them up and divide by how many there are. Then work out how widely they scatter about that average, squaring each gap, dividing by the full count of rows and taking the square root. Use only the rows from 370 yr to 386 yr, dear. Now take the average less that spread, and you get 1.00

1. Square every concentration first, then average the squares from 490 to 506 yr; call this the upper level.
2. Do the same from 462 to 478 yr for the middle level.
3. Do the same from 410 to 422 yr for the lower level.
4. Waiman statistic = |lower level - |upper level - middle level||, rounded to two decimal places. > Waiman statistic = 0.85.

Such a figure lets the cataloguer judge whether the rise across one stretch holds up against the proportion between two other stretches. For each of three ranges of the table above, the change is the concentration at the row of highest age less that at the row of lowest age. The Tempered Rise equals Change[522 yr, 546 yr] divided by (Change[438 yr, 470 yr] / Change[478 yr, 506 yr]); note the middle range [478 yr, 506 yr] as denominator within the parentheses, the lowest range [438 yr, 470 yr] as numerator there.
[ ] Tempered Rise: 0.10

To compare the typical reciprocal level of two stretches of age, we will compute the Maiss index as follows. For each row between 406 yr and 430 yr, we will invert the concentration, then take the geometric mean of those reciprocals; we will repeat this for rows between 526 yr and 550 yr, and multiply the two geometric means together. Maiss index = 0.89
